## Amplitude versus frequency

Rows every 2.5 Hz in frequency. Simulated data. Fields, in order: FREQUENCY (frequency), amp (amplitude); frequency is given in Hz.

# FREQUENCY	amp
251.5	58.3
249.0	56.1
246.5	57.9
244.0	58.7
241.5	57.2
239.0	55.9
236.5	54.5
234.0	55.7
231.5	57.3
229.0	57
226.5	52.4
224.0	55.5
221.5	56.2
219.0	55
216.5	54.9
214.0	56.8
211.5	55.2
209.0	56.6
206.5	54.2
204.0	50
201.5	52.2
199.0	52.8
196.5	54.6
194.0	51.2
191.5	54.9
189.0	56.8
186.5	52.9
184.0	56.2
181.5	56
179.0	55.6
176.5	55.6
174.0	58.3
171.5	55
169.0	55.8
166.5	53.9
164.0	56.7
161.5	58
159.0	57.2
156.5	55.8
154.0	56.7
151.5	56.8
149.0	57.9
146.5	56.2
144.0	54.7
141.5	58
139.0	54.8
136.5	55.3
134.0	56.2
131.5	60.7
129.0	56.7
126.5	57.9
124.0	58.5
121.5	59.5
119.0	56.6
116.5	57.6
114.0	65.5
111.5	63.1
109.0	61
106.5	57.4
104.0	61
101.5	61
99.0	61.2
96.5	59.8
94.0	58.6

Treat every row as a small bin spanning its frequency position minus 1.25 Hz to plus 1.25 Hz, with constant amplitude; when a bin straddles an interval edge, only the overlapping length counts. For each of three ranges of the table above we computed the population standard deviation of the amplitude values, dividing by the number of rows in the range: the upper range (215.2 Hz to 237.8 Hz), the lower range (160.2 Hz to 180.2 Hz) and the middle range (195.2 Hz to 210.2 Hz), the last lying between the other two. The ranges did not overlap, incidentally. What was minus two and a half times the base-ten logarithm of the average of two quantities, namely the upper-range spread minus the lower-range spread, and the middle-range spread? 0.0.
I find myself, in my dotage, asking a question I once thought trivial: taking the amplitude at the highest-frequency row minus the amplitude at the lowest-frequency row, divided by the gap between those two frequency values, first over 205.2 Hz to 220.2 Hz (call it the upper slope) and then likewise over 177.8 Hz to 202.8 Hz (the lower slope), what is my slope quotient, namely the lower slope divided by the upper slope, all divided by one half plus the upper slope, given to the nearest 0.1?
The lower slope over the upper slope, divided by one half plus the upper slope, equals -4.2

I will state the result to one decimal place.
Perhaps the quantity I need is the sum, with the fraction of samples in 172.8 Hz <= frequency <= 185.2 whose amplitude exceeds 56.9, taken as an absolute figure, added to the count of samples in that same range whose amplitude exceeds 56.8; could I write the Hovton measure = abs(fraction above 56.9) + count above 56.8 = 1.2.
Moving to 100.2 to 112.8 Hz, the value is 6.0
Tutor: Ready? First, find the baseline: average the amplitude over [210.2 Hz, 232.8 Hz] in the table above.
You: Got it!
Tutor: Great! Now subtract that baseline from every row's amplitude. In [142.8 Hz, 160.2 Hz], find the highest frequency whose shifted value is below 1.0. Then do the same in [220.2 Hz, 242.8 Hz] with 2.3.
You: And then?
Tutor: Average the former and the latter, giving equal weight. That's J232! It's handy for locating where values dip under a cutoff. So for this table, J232 199.0 Hz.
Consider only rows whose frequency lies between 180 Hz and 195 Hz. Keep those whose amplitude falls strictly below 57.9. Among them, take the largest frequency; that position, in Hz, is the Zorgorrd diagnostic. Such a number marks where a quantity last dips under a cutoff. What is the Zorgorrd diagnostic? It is 194.0 Hz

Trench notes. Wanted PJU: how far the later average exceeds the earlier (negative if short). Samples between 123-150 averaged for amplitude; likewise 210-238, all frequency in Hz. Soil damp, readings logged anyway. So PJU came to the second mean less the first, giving -1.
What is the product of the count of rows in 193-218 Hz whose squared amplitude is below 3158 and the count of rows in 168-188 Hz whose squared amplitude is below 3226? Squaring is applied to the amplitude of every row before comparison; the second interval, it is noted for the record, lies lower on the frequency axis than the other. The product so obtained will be 56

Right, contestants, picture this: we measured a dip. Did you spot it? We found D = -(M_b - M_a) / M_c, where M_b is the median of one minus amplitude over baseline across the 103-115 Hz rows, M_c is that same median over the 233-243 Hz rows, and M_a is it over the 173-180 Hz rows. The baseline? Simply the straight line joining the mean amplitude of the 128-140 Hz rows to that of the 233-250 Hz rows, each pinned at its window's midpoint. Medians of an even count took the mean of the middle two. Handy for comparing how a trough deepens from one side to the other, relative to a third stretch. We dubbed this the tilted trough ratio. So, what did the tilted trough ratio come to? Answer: 7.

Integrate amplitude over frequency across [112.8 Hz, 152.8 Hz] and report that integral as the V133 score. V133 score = 2307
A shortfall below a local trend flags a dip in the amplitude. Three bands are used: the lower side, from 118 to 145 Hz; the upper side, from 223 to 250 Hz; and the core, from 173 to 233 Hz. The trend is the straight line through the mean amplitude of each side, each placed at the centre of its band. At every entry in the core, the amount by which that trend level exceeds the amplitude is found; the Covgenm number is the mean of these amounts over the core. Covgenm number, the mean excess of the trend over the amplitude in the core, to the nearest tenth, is 1.6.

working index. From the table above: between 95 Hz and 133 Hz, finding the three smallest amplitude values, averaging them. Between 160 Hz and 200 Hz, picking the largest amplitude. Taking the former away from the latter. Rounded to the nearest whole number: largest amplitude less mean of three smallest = 1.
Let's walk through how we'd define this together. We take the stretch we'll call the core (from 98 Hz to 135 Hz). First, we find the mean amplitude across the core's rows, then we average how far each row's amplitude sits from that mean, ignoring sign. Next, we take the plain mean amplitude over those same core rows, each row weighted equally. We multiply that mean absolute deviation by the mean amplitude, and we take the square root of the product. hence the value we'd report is 11.4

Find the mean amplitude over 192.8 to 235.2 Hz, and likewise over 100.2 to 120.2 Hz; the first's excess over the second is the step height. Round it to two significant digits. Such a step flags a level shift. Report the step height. -5.8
